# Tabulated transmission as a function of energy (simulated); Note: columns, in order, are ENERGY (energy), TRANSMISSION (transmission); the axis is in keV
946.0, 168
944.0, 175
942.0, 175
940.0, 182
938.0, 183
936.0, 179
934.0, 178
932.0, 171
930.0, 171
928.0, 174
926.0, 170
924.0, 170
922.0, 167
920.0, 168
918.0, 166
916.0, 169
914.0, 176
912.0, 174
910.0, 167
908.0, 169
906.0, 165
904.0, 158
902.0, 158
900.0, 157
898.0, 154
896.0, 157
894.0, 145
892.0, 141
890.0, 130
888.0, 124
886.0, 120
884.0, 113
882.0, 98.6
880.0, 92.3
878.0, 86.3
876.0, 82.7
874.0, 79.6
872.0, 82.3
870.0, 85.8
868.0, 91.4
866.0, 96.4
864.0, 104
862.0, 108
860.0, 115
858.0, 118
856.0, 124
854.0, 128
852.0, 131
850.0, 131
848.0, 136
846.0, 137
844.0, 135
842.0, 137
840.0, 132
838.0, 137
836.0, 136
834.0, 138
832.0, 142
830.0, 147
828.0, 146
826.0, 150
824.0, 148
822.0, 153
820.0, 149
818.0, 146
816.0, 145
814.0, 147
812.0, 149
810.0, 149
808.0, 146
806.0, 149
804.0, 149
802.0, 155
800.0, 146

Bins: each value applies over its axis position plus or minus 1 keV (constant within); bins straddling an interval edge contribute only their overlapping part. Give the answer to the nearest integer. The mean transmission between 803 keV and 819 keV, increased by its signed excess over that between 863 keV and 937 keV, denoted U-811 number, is 155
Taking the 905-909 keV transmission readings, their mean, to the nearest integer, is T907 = 167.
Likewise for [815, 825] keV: 148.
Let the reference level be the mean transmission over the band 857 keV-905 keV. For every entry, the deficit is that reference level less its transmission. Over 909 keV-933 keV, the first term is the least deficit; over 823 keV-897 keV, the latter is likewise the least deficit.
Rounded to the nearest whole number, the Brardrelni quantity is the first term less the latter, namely -19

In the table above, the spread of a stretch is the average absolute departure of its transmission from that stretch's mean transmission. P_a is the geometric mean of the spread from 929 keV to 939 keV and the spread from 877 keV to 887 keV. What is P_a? 7.1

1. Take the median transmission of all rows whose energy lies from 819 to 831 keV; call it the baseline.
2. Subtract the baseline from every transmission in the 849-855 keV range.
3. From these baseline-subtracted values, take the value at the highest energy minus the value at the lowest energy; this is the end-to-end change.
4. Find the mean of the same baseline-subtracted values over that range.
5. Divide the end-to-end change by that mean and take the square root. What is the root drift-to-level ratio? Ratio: 0.40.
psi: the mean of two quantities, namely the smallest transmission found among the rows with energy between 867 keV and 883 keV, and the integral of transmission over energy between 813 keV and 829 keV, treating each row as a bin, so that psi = 1224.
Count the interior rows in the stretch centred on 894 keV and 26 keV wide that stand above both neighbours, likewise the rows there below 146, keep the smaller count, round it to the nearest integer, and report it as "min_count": 1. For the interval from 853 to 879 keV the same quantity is 0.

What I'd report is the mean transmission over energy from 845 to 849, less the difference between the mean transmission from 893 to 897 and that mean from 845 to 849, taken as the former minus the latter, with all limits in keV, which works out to 122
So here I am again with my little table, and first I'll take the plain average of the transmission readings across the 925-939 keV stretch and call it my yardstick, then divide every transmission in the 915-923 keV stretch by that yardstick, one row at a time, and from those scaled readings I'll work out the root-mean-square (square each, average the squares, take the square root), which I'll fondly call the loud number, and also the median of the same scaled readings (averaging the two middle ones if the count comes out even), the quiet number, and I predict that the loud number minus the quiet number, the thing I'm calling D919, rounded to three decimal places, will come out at 0.000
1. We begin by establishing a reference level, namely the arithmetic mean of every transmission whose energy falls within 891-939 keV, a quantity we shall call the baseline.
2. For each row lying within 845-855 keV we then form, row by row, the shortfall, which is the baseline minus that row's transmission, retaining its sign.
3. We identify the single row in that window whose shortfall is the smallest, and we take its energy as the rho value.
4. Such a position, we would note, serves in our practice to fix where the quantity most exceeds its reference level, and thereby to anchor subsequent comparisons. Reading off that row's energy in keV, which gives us 846.0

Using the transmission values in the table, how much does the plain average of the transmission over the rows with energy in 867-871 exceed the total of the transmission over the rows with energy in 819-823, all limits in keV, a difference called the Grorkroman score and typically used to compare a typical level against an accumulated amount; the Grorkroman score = -213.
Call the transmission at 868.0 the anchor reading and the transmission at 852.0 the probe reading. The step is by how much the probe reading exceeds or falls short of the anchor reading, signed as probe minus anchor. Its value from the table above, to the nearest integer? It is 40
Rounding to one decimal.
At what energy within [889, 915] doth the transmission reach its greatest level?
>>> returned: 914.0 keV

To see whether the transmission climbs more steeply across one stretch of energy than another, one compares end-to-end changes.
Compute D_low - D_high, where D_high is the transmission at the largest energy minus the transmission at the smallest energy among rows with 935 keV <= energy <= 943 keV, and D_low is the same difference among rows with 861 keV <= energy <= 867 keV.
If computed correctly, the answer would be -7.6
